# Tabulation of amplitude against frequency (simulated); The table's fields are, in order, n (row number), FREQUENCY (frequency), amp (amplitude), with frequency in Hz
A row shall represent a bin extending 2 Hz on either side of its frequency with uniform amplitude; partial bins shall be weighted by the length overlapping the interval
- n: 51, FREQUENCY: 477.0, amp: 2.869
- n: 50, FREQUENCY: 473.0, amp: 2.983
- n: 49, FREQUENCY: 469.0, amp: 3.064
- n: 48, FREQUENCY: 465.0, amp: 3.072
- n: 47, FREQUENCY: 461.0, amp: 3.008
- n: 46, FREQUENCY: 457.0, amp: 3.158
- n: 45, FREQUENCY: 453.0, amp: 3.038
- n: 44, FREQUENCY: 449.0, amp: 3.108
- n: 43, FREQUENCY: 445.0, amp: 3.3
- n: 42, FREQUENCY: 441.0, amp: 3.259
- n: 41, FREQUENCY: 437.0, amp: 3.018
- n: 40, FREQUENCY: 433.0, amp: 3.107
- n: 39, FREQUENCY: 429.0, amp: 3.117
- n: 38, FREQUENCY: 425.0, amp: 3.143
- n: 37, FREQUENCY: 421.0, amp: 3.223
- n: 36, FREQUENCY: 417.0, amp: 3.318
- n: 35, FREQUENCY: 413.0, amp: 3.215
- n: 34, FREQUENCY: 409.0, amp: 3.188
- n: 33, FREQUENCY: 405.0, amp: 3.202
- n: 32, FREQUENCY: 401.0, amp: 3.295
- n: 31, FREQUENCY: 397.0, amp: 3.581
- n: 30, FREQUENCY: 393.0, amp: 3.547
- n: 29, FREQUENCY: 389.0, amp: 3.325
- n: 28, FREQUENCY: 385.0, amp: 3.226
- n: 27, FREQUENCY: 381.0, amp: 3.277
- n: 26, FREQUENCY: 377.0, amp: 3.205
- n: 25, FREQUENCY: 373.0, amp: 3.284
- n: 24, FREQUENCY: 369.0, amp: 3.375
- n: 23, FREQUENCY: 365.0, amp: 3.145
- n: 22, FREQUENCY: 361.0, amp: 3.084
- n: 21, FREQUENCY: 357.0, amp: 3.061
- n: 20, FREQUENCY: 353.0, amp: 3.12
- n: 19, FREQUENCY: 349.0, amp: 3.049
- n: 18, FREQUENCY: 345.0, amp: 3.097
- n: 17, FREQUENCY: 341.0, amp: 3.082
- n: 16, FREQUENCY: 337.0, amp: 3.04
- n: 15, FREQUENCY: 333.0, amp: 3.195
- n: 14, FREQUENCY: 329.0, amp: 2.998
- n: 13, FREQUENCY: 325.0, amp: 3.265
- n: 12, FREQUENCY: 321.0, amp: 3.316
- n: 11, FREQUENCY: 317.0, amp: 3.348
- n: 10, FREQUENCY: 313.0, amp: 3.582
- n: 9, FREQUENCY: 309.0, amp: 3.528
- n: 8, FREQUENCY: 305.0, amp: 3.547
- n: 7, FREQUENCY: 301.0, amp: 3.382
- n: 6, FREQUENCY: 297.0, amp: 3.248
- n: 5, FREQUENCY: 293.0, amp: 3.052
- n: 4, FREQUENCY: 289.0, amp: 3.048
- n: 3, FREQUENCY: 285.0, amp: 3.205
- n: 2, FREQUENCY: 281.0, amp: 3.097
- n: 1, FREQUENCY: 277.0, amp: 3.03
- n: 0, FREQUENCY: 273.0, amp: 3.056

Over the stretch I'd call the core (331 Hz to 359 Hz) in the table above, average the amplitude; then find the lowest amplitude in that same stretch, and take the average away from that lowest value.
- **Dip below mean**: -0.052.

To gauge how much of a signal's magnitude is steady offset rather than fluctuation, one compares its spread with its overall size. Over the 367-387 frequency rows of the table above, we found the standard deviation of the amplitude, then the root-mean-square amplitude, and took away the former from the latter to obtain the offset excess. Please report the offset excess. 3.21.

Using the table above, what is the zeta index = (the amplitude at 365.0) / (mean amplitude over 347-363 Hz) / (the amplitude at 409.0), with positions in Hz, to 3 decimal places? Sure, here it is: 0.320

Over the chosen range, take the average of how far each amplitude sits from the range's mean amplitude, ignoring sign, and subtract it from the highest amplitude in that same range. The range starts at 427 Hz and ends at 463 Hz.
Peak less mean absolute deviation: 3.22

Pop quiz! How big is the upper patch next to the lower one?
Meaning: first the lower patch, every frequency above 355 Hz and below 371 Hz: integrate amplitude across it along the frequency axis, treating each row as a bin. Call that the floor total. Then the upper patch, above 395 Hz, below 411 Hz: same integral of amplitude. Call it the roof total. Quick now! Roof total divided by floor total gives 1.05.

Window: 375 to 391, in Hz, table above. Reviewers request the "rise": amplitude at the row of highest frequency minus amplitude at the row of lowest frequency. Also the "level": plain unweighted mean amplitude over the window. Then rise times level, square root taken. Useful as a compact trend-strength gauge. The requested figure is 0.63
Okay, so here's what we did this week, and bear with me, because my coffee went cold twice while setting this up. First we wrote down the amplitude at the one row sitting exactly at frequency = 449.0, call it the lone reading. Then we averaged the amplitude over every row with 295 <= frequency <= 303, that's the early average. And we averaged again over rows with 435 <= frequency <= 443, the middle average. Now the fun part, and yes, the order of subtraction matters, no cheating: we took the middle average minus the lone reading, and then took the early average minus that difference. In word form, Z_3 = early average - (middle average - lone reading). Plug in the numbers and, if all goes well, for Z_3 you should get 3.28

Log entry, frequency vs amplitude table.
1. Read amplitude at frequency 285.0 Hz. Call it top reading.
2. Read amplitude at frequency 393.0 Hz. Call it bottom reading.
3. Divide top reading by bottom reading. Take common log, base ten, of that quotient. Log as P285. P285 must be -0.044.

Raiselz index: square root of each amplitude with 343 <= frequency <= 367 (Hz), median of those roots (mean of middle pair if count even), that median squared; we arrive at 3.09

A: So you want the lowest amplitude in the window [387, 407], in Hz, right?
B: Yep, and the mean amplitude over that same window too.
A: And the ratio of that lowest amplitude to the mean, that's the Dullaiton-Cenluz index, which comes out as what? 0.945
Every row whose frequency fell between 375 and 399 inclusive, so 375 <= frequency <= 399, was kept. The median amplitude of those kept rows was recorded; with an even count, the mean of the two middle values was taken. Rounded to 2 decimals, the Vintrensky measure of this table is 3.30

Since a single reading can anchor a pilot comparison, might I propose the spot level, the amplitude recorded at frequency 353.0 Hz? 3.12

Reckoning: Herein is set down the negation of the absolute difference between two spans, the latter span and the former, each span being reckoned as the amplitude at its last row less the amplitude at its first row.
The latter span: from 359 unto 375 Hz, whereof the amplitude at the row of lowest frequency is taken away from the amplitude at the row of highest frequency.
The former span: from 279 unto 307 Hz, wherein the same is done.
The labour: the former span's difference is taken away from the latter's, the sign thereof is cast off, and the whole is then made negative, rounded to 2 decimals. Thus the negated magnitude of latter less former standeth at -0.25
